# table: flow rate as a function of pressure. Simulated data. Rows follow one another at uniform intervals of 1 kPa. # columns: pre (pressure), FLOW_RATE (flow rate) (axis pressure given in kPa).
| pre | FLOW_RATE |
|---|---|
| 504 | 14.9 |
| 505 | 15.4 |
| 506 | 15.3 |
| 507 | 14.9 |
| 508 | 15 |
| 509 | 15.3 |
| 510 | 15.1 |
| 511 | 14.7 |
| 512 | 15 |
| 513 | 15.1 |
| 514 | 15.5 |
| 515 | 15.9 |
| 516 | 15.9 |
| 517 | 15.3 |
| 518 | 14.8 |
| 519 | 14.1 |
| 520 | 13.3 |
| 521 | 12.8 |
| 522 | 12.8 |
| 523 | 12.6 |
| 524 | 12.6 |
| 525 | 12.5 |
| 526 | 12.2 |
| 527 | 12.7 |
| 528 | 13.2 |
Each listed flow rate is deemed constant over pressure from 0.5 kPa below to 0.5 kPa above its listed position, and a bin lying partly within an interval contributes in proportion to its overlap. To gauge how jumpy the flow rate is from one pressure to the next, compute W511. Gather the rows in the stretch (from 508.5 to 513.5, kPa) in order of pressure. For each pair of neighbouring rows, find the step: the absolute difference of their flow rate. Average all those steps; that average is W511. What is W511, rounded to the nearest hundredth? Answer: 0.25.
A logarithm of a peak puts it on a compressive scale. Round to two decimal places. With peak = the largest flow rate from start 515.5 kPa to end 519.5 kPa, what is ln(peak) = 2.77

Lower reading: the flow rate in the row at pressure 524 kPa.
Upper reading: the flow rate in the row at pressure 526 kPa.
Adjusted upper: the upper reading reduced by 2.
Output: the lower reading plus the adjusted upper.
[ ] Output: 22.8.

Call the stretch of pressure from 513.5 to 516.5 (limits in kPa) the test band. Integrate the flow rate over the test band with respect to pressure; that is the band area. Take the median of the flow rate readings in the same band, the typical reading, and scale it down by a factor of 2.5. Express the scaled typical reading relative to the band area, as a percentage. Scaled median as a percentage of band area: 13.45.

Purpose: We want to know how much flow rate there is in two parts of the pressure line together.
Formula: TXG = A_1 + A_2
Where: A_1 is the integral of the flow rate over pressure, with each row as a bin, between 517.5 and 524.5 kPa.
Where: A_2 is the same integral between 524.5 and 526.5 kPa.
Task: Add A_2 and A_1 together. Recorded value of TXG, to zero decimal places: 118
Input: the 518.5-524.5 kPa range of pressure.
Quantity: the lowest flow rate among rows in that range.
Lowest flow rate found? 12.6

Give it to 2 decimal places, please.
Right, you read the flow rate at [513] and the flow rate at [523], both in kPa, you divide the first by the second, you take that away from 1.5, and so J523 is 0.30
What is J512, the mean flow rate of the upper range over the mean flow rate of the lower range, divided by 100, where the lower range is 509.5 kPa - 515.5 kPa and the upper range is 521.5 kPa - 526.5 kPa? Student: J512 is 0.0082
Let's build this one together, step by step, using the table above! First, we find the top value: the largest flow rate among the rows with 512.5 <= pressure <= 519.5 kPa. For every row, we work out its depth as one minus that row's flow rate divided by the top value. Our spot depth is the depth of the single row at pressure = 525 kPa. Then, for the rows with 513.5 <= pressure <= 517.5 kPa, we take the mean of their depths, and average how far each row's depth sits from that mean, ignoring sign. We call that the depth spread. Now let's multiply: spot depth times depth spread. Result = 0.003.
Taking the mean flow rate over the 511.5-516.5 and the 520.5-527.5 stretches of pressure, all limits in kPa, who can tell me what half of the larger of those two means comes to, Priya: 7.74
